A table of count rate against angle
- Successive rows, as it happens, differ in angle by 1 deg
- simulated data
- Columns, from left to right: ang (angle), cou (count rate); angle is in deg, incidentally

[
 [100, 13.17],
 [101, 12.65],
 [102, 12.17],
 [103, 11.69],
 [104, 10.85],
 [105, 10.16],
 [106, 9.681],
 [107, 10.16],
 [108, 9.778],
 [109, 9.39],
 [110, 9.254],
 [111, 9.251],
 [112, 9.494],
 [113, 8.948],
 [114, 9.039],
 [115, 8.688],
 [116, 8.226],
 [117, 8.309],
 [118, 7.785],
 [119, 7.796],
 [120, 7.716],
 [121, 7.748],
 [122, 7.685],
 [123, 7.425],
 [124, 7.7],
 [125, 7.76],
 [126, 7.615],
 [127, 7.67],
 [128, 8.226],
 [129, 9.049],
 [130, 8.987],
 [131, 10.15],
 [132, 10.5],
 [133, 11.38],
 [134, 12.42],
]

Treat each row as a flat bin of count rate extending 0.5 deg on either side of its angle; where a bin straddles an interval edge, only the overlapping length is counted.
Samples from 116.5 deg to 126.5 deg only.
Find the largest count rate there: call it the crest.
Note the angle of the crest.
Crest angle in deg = 117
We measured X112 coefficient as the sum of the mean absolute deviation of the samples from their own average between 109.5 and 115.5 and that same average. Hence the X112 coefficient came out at 9.3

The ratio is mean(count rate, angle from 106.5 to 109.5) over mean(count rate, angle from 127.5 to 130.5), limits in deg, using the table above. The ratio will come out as 1.1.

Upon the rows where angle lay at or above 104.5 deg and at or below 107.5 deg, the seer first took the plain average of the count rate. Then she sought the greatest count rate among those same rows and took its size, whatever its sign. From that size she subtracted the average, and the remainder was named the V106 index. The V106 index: 0.16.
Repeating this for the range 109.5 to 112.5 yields 0.16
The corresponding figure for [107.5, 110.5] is 0.30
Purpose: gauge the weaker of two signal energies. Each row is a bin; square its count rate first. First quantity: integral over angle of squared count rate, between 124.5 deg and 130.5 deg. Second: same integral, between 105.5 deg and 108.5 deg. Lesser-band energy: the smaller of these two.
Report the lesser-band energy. 293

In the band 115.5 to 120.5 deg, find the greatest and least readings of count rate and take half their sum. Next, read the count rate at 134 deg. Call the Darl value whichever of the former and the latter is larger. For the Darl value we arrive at 12.4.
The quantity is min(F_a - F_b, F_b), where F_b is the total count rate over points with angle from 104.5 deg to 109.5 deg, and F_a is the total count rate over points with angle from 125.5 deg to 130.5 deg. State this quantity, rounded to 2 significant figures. -7.6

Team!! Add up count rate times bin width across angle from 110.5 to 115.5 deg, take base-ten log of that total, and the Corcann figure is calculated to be 1.66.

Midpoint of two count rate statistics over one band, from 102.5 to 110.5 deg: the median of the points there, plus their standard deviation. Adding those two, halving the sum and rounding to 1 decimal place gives 5.4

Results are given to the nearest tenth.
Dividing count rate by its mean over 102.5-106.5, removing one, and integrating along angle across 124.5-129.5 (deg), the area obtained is -1.2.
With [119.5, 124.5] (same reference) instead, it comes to -1.4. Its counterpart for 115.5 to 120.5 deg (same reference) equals -1.2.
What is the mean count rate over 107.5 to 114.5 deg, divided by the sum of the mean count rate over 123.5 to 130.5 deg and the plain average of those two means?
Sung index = 0.552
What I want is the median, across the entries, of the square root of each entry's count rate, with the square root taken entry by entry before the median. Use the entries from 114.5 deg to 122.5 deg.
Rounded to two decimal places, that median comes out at 2.79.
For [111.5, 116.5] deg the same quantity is 2.99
